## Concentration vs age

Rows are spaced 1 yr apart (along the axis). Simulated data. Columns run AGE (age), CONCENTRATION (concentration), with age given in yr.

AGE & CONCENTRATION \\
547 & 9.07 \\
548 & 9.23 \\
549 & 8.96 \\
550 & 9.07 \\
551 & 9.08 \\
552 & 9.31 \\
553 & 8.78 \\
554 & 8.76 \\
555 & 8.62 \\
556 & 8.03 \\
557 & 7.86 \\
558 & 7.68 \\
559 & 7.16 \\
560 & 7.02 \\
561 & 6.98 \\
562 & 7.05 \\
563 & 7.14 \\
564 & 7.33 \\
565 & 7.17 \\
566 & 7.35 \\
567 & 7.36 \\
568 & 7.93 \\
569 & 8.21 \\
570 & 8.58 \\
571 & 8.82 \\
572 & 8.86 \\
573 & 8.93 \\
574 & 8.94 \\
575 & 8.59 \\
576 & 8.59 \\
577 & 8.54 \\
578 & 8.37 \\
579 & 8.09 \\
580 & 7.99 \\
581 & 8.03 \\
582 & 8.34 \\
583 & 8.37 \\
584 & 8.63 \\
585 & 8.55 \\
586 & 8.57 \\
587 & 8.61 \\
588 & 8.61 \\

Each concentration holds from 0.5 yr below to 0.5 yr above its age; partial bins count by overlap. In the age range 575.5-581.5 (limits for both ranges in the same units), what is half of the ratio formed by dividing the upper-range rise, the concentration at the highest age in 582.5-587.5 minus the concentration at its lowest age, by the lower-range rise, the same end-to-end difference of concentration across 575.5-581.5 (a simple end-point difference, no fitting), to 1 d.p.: -0.2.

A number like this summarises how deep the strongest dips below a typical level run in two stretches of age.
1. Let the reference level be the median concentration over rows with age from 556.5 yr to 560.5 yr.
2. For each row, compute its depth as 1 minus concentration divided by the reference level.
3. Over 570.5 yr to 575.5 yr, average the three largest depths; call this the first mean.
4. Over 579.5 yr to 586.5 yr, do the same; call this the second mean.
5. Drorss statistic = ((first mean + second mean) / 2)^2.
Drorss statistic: 0.019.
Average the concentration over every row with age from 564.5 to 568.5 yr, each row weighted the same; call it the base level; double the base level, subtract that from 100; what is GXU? 85.1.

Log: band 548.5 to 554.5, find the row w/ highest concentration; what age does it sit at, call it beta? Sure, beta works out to 552 yr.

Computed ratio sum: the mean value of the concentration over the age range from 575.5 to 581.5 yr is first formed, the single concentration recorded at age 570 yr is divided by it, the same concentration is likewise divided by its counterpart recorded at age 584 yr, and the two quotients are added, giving 2.03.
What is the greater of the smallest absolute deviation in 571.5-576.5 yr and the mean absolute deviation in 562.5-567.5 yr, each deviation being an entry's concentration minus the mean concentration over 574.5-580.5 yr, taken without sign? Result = 1.1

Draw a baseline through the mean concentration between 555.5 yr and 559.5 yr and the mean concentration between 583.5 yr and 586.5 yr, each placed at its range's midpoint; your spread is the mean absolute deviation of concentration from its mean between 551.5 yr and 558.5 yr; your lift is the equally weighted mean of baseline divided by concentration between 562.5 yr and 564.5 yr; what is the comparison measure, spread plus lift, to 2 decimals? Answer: 1.58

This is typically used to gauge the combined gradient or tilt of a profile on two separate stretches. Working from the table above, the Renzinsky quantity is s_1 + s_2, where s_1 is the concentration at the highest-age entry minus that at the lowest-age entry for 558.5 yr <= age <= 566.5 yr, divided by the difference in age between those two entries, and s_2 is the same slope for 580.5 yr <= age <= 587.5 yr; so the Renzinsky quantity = 0.1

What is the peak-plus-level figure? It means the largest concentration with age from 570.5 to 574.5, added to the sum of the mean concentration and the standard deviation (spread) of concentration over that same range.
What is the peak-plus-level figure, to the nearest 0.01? 17.88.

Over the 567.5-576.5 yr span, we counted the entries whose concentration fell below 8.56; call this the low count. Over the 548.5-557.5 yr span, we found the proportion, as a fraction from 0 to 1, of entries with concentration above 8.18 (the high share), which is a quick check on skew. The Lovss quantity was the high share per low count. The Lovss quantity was 0.39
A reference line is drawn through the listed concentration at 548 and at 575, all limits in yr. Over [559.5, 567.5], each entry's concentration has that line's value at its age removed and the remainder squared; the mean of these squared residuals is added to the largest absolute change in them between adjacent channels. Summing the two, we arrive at 3.6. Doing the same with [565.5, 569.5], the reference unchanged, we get 2.6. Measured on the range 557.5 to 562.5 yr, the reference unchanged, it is 4.7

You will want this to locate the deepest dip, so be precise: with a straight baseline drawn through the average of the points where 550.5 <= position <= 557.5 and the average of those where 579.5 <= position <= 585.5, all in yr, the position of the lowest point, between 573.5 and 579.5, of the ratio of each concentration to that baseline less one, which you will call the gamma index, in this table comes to 579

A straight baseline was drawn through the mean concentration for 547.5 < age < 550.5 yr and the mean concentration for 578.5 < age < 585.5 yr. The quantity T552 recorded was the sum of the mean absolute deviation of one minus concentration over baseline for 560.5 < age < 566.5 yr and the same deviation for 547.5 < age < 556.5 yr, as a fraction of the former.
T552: 2.6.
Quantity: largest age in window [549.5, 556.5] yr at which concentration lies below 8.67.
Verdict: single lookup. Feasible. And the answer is 556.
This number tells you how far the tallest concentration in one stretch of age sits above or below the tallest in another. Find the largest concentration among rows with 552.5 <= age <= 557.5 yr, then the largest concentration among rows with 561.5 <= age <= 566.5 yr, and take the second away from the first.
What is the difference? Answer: 1.4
